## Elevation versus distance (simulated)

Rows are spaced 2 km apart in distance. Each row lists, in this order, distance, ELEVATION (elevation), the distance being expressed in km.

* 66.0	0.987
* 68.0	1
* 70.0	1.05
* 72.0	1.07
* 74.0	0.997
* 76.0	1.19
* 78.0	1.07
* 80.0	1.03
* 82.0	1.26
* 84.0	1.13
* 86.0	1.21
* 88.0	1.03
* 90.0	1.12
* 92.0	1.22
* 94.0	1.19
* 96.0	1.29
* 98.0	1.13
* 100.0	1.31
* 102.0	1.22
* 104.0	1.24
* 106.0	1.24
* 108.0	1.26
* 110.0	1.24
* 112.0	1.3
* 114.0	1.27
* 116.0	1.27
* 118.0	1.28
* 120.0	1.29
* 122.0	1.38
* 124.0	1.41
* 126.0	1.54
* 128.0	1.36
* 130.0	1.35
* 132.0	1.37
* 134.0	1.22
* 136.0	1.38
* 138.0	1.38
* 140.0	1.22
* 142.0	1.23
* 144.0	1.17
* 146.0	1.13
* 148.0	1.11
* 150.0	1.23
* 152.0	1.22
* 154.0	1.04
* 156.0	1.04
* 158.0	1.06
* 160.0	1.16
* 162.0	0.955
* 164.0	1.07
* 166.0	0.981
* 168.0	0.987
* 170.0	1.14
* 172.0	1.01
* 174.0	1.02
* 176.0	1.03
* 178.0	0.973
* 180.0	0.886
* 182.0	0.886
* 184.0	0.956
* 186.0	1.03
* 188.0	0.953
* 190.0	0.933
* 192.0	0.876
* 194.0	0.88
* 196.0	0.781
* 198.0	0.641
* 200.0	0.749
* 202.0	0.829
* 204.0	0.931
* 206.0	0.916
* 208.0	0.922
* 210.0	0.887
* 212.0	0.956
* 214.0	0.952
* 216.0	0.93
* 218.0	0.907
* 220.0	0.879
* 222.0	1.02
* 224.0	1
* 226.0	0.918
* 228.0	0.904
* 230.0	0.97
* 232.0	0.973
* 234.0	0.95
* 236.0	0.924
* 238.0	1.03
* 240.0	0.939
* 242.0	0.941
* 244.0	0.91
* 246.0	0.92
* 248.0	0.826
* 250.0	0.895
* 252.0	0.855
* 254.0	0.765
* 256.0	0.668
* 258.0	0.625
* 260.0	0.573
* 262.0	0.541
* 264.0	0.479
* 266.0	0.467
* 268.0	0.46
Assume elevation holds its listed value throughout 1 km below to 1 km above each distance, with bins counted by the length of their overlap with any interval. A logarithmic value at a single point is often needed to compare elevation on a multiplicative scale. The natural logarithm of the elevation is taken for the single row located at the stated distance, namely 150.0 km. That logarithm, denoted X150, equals 0.21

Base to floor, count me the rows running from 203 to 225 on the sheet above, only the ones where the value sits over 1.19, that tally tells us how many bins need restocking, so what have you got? 0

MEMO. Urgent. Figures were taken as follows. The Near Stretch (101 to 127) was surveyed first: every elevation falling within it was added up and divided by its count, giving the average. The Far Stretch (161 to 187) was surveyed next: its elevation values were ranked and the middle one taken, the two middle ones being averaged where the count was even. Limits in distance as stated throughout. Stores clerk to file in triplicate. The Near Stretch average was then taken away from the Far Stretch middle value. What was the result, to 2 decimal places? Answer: -0.32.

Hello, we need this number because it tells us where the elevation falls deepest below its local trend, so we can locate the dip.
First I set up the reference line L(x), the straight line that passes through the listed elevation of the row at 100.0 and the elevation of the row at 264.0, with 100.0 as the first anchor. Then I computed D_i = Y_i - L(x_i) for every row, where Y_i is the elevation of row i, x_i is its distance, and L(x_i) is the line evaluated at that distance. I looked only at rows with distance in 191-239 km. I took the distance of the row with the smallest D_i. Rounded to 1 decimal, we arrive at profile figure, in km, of 198.0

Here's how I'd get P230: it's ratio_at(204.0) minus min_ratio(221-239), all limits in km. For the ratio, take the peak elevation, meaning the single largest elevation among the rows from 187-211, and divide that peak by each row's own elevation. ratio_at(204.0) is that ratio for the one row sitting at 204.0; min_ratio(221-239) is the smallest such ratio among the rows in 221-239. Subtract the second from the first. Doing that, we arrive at 0.10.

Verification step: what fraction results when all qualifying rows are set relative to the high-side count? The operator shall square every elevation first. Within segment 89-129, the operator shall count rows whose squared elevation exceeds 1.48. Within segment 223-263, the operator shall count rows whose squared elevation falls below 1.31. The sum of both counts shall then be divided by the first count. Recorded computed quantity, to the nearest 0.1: 2.2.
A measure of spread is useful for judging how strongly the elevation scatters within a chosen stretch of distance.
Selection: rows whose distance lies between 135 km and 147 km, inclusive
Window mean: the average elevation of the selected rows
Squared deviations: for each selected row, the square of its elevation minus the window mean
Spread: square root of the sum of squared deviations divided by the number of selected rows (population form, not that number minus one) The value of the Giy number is 0.097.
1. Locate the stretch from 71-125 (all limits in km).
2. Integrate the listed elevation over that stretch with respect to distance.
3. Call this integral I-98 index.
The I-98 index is 65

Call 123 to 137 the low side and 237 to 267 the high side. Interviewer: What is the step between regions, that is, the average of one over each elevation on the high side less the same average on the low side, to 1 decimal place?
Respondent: 0.7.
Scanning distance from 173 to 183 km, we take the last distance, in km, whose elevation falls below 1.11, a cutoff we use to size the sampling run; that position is 182.0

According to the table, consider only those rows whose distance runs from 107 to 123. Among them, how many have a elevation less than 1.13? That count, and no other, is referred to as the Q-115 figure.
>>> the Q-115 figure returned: 0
